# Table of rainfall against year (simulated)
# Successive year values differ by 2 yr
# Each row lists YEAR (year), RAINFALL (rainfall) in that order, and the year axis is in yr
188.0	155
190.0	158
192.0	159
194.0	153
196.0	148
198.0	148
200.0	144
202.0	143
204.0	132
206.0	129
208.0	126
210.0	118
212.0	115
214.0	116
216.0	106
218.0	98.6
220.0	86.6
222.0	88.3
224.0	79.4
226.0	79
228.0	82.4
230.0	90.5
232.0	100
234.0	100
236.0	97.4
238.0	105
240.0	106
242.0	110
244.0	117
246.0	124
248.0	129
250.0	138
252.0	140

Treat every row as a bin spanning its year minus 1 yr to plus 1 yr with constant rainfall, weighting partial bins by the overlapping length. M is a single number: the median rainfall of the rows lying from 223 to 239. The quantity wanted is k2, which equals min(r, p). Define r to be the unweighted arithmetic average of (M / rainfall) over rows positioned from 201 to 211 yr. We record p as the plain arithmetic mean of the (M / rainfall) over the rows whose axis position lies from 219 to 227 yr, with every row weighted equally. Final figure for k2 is 0.73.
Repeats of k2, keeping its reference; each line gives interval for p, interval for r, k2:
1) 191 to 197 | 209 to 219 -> 0.61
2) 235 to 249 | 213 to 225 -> 0.84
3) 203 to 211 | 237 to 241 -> 0.75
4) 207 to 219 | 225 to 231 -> 0.83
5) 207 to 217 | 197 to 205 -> 0.66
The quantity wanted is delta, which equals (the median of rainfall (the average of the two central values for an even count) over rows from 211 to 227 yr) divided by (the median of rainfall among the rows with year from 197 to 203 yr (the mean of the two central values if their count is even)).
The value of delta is 0.65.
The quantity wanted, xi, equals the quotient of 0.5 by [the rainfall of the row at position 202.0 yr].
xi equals 0.0035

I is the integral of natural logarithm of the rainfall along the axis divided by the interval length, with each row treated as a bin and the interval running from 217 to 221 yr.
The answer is 4.53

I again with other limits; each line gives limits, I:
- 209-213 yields 4.76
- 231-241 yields 4.62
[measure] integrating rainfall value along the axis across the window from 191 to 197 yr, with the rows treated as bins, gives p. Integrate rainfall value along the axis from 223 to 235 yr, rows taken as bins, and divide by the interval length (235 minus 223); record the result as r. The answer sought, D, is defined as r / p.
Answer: 0.10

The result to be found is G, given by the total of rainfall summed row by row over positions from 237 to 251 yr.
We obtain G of 829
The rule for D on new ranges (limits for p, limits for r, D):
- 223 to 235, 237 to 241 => 0.10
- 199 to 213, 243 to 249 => 0.07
